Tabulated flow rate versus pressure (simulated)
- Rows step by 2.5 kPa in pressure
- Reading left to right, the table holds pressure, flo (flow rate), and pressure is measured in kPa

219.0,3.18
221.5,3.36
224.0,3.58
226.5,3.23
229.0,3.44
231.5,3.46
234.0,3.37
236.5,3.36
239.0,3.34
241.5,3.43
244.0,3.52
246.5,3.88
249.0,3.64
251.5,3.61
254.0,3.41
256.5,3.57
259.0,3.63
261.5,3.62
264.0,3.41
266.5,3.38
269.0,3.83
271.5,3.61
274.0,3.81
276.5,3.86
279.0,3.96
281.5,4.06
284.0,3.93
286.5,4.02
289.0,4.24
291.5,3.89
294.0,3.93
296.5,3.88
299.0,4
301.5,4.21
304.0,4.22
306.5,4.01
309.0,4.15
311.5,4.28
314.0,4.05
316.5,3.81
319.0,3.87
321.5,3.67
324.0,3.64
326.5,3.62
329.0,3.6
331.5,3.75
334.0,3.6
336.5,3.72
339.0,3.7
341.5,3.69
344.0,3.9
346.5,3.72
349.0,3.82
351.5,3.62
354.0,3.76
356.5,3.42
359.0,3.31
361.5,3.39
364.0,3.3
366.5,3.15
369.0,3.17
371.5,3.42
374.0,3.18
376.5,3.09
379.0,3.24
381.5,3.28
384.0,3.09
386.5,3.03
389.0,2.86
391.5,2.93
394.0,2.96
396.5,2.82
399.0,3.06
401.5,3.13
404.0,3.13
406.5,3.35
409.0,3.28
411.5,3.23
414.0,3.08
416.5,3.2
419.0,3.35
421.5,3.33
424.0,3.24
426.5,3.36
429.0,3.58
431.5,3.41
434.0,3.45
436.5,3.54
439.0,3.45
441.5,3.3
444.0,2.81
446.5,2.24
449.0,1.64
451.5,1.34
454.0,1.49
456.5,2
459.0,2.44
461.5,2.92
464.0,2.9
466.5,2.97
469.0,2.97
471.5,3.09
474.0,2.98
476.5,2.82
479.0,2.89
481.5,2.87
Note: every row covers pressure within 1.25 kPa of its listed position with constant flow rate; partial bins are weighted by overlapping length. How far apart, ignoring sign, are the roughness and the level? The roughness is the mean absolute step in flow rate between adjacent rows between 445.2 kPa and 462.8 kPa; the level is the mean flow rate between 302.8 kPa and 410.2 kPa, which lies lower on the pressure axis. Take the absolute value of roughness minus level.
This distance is 3.07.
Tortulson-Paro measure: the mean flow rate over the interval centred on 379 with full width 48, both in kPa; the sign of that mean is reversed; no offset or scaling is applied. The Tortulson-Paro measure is -3.15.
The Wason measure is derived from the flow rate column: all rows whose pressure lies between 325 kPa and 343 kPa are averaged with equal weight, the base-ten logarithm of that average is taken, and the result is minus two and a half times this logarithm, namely -1.41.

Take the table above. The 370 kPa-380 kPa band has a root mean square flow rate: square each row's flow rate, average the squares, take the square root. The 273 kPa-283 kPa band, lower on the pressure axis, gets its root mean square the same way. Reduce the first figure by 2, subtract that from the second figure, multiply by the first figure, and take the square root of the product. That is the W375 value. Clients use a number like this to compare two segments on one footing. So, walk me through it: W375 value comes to 2.95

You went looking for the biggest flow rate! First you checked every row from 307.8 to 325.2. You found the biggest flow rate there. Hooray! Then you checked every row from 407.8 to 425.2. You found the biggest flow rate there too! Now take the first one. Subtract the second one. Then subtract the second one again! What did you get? -2.4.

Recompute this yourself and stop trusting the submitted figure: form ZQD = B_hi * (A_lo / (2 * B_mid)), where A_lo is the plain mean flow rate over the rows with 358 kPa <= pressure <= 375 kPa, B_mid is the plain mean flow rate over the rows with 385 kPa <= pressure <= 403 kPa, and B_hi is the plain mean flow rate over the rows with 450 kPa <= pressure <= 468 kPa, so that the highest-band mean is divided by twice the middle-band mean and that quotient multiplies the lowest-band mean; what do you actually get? 1.26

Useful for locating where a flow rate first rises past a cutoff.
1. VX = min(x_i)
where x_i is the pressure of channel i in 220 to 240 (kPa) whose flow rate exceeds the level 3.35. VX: 221.5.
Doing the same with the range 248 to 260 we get 249.0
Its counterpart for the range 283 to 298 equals 284.0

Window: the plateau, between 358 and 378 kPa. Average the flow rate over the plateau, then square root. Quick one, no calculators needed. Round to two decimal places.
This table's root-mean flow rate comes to 1.80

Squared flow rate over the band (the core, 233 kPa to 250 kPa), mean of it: 12.3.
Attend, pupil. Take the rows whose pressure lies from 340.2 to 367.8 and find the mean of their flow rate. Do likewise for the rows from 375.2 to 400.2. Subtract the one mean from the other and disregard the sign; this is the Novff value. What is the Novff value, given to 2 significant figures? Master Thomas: 0.52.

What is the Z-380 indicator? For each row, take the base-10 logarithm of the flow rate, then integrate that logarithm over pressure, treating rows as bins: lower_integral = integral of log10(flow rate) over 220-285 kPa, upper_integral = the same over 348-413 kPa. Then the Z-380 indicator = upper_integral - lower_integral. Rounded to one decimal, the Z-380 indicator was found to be -3.0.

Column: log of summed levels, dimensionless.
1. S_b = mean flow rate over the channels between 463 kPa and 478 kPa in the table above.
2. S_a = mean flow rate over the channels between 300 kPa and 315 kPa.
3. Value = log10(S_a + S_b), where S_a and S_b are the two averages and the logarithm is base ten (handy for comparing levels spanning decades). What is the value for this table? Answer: 0.85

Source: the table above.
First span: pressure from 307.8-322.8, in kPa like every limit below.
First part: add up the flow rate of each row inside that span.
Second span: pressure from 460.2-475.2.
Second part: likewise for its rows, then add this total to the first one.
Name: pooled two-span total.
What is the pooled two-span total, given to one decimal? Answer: 41.7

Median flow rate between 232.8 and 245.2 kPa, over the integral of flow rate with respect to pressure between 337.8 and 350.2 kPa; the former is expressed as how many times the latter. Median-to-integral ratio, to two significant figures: 0.072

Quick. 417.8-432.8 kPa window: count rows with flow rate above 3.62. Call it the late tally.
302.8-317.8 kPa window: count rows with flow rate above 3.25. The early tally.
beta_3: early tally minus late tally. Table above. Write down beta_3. 6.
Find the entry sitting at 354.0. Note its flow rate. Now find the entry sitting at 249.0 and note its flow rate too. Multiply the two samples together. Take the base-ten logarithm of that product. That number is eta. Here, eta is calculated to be 1.14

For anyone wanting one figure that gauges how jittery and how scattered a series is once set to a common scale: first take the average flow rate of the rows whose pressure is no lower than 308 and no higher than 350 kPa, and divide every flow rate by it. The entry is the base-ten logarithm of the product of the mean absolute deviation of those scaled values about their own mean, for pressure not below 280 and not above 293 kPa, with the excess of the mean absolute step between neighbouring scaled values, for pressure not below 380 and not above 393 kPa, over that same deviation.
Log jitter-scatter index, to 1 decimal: -3.8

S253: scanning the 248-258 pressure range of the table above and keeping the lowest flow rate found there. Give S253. 3.41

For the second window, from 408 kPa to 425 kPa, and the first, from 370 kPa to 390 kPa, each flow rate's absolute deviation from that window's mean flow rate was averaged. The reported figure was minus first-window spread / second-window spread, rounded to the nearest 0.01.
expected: -2.02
